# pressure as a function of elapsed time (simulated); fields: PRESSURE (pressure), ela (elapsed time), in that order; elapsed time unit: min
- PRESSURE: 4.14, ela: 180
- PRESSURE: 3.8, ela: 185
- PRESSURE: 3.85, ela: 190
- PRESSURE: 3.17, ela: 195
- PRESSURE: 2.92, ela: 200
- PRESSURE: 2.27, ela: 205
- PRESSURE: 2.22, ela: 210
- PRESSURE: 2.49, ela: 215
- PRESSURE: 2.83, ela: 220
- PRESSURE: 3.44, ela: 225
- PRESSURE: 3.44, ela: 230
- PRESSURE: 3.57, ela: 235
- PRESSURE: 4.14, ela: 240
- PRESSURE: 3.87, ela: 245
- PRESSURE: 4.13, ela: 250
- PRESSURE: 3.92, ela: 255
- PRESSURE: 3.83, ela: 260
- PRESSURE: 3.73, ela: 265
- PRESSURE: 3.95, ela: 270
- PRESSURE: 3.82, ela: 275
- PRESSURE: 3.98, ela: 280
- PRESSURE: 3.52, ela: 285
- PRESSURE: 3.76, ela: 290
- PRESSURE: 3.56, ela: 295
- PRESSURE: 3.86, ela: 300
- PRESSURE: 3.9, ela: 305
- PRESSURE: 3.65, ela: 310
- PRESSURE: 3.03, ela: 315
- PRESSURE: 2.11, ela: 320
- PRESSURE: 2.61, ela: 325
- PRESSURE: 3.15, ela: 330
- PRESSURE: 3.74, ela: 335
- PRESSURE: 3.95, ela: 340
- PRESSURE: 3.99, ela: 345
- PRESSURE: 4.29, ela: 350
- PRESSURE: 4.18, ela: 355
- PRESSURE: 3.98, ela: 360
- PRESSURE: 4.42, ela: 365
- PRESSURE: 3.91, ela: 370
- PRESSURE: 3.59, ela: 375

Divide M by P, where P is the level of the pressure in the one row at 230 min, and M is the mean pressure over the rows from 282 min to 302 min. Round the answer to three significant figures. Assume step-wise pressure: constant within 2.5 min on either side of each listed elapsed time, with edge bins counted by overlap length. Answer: 1.07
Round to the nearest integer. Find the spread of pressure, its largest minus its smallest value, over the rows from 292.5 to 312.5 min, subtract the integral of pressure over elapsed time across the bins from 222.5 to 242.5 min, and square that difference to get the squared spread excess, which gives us 5272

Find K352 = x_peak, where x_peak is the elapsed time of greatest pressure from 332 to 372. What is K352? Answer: 365 min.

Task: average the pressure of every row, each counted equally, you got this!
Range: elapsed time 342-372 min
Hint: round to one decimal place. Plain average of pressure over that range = 4.1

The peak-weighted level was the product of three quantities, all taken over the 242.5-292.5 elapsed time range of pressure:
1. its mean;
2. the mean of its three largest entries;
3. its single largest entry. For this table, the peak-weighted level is 64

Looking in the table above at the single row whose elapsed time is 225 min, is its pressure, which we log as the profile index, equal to 3.44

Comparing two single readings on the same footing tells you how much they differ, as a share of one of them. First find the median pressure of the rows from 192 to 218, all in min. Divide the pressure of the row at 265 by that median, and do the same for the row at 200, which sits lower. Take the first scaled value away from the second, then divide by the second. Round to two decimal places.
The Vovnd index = -0.28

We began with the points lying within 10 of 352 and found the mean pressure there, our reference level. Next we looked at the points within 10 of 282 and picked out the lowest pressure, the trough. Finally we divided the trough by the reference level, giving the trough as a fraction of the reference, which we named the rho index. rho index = 0.86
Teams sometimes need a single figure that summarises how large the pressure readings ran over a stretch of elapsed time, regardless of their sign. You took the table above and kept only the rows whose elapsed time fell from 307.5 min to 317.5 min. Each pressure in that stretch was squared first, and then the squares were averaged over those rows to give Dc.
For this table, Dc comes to 11.3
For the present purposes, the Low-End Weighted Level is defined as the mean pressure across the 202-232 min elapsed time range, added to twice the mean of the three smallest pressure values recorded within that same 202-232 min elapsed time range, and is 7.4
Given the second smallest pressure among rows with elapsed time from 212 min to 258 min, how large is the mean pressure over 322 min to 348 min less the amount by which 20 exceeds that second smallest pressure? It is -13.7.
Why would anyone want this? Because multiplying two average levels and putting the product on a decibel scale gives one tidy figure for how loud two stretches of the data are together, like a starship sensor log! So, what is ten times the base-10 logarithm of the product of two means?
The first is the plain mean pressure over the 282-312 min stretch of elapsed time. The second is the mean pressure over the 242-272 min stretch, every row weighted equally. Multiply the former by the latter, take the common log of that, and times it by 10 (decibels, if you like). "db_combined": 11.6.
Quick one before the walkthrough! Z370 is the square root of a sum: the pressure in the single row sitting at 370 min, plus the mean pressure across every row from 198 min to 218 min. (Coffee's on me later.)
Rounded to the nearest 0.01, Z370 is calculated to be 2.53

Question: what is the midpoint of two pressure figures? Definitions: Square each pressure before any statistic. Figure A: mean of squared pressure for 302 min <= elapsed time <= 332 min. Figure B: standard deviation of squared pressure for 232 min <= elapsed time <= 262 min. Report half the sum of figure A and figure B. 5.7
